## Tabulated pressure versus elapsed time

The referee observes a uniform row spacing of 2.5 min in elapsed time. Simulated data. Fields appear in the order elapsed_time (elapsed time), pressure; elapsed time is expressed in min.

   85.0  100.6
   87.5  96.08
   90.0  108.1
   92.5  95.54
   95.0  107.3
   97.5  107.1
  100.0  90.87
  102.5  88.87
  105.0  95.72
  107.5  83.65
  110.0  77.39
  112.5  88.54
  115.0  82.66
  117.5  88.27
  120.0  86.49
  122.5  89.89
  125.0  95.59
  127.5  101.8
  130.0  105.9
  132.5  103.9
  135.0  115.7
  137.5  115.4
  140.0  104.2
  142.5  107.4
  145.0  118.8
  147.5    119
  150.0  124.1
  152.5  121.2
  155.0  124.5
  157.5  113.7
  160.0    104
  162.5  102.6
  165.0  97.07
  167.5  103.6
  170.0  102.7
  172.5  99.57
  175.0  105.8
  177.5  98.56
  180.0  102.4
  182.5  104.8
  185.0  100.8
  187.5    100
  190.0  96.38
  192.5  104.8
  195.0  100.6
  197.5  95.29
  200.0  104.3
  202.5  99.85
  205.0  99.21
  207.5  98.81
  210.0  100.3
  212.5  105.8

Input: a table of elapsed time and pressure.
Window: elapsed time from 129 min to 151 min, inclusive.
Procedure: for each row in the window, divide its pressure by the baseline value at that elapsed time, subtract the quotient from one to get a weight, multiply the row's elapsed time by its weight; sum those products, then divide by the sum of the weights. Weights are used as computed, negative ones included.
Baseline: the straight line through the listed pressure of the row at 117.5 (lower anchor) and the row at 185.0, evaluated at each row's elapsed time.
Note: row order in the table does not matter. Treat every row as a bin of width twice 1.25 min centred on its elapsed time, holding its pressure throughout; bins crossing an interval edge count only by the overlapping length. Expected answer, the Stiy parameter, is 141.1 min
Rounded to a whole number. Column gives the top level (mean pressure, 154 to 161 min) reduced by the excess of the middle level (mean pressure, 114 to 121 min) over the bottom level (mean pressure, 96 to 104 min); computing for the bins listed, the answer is 124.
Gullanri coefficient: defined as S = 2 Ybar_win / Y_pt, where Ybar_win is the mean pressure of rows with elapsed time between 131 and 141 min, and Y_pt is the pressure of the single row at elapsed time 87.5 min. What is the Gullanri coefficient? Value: 2.3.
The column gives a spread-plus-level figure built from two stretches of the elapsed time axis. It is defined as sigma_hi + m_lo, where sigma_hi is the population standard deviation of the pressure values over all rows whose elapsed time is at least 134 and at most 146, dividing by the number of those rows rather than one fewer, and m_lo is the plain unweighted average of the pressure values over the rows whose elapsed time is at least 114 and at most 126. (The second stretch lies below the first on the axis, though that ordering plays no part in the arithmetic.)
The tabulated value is 94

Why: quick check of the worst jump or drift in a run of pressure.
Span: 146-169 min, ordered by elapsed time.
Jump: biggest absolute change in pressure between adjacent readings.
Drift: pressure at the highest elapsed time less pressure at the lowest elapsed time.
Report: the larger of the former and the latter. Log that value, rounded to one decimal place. 10.8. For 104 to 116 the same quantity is 12.1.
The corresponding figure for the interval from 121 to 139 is 25.5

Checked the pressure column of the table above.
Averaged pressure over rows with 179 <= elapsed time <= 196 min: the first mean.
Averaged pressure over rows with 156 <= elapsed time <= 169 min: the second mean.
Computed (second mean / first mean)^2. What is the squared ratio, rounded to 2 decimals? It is 1.06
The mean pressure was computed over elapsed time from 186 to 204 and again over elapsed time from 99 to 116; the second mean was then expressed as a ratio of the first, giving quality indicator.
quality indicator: 0.87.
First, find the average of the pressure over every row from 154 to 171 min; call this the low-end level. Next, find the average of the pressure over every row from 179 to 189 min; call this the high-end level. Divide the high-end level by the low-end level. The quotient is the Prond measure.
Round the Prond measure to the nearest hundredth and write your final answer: 0.95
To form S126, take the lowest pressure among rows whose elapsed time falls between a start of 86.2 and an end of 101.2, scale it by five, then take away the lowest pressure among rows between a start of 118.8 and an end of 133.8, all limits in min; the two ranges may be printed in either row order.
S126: 368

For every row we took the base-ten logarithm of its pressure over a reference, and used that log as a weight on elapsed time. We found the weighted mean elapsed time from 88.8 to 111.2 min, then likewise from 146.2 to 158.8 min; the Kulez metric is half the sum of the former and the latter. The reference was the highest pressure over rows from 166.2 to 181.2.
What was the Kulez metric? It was 128.7 min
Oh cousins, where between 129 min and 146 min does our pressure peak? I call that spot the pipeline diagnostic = 145.0 min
